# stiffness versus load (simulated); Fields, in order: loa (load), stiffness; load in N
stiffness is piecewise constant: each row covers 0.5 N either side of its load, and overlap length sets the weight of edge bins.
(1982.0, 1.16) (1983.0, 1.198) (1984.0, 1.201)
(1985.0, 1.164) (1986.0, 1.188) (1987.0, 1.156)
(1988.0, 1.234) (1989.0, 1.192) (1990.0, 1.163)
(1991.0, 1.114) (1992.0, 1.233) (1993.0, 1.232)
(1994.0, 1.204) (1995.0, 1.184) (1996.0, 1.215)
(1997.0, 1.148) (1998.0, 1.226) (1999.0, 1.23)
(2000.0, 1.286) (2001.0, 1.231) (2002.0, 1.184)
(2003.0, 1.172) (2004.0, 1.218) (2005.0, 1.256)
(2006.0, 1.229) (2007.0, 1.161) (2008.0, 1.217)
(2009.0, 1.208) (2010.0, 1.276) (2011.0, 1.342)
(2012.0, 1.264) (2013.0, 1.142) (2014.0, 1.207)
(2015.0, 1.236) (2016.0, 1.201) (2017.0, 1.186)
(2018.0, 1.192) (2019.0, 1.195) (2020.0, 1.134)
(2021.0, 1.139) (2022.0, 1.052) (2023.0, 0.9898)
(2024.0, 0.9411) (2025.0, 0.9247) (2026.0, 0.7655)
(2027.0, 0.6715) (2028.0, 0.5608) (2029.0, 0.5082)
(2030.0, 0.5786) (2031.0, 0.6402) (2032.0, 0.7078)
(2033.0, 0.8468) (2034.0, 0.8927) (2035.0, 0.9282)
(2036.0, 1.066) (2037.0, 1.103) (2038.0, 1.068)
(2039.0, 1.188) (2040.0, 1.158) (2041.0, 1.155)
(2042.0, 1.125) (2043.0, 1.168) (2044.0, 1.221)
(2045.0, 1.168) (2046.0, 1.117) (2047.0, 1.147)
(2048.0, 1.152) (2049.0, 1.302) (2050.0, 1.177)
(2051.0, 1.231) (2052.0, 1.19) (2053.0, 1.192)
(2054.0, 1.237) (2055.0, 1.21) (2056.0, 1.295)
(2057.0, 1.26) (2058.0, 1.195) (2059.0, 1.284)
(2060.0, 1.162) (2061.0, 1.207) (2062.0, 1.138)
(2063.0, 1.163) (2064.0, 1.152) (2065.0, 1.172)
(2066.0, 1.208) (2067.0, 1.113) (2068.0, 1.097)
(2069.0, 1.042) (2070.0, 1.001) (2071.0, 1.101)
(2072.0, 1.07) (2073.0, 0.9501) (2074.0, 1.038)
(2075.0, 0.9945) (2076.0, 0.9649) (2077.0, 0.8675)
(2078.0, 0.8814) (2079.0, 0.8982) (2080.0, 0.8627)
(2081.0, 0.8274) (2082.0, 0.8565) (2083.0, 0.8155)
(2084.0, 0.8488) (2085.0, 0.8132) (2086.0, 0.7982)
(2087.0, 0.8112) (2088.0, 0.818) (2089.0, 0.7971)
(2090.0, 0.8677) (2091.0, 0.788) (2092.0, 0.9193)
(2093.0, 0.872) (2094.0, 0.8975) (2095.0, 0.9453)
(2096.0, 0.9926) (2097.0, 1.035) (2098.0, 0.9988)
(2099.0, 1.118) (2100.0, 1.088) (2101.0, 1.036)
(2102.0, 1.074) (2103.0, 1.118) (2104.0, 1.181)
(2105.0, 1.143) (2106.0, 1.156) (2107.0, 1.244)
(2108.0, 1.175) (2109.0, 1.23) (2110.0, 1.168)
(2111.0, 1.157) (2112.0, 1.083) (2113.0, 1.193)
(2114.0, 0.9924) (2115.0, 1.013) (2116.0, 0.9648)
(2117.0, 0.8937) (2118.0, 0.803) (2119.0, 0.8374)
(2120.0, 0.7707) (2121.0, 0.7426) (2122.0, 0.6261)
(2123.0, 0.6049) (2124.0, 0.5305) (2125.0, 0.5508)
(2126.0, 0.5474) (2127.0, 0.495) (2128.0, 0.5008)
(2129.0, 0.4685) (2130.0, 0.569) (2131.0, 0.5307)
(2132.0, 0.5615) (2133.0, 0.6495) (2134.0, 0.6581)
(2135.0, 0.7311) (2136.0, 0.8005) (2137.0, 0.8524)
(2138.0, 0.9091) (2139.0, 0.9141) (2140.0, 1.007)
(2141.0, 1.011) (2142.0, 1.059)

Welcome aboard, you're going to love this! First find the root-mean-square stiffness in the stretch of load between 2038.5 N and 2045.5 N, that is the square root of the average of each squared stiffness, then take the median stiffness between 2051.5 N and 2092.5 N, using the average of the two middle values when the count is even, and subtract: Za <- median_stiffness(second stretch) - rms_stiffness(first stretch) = -0.13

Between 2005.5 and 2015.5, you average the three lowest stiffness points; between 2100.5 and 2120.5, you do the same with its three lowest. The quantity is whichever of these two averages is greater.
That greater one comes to 1.17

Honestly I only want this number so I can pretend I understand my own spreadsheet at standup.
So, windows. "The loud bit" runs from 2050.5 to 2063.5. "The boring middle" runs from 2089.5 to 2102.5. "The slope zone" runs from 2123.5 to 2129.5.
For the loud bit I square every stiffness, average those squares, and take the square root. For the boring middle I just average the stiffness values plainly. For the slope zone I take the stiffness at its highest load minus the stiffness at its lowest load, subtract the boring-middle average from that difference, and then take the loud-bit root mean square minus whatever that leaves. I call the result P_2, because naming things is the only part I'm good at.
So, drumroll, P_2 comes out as 2.2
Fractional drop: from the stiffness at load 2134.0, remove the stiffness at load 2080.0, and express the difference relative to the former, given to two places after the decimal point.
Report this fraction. -0.31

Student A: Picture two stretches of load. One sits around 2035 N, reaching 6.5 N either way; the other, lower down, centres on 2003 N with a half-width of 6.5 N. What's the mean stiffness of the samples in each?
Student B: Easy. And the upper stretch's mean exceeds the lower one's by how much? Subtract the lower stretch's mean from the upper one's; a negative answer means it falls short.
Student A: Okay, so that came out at -0.3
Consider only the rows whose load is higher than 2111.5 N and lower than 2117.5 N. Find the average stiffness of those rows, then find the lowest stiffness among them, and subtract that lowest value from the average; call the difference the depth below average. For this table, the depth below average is 0.130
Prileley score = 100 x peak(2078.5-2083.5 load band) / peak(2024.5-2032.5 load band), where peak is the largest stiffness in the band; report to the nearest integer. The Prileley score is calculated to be 97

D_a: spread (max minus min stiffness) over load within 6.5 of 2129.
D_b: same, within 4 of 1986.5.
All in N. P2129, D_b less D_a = -0.18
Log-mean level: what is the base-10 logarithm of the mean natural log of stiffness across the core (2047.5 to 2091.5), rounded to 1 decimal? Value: -1.6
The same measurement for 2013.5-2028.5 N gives -2.9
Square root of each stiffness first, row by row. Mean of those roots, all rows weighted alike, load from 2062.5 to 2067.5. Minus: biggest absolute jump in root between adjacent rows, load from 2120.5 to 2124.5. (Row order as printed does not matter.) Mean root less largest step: 1.01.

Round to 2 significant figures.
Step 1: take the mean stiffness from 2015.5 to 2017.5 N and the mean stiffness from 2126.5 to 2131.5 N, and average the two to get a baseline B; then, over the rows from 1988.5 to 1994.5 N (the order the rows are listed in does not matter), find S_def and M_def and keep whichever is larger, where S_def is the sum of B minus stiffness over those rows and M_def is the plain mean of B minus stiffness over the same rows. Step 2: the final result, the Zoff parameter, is -0.34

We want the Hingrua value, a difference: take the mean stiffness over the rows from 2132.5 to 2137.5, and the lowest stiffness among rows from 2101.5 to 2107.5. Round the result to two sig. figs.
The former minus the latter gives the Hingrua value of -0.34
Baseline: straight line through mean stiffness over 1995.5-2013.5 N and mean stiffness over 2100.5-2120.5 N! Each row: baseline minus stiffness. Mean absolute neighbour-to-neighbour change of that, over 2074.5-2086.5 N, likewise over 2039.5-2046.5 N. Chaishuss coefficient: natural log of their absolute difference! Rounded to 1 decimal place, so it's -5.5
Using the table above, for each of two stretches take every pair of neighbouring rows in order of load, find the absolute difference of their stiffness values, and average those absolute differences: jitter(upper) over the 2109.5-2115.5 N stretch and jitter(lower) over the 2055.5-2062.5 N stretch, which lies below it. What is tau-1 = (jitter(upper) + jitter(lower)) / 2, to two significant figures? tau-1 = 0.077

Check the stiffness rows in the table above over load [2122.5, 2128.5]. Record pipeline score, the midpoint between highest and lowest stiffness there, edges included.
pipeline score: 0.55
